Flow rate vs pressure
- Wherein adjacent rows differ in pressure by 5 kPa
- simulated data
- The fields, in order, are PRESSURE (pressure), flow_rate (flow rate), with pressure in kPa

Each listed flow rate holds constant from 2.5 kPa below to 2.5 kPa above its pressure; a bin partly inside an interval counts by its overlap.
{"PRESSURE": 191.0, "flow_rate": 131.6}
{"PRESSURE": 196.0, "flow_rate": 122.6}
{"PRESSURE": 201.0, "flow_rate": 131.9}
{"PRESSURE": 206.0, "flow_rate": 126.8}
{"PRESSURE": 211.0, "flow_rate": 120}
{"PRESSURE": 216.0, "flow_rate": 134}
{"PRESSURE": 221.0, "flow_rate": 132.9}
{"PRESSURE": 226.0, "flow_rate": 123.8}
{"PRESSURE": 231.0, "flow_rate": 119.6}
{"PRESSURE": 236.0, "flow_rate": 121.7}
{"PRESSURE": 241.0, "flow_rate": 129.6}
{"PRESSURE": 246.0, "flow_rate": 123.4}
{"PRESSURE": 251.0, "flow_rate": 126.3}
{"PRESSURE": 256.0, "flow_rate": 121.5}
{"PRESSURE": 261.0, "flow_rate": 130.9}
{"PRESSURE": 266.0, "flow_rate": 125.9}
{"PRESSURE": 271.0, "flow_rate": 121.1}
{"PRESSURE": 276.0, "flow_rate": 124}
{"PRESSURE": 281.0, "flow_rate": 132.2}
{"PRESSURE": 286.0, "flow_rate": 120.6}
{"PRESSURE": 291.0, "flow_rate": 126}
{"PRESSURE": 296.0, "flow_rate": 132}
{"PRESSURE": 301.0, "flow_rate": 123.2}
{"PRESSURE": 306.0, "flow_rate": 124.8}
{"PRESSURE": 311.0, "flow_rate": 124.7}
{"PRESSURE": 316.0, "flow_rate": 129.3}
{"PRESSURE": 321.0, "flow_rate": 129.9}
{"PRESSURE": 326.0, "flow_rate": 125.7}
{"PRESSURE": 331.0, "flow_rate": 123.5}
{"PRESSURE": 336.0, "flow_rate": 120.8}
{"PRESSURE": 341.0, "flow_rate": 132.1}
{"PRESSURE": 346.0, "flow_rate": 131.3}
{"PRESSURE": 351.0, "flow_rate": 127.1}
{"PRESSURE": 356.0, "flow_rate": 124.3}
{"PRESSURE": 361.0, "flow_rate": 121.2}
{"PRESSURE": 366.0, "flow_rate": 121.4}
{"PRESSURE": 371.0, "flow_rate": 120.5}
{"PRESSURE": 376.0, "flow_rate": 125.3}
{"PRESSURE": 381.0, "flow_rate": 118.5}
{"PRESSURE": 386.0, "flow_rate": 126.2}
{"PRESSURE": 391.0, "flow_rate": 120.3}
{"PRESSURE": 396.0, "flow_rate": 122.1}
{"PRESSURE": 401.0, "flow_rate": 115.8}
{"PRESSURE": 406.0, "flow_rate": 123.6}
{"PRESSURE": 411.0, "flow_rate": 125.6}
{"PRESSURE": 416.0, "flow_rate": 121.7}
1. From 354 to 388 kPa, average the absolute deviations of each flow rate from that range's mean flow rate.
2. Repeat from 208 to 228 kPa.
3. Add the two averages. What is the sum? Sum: 8.2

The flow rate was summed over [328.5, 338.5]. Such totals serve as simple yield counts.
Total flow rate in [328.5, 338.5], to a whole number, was 244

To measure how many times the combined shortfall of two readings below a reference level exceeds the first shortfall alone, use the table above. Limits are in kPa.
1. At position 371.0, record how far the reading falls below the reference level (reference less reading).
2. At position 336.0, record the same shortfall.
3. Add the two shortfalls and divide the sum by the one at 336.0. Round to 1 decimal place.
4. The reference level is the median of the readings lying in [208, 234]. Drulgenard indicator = 2.1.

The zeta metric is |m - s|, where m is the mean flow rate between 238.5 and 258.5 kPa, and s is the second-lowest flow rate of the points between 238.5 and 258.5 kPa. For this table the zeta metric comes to 1.8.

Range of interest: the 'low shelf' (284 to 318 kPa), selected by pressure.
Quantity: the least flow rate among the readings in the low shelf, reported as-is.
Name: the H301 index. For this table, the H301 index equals 120.6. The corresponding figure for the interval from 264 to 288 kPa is 120.6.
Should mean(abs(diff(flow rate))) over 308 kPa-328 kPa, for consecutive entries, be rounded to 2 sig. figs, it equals 3.1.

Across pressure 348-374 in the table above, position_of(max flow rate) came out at 351.0 kPa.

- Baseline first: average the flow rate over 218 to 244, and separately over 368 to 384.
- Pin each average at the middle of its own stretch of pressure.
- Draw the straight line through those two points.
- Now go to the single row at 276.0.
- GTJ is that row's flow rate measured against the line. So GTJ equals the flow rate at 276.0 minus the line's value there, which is 0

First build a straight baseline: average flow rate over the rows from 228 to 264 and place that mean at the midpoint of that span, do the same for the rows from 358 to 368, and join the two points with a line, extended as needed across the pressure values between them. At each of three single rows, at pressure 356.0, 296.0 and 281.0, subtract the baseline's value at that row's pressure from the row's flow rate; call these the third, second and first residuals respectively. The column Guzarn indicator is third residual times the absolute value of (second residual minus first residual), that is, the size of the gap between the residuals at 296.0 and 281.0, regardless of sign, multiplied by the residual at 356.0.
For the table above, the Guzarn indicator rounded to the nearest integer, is 1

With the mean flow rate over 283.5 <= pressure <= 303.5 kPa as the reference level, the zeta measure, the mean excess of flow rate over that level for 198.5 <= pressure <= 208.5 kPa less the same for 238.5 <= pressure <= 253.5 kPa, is 2.9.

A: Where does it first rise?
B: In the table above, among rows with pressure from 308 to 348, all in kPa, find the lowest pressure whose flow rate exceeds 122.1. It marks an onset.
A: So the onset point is 311.0 kPa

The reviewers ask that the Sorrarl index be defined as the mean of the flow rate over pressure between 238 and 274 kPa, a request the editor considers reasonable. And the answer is 125.5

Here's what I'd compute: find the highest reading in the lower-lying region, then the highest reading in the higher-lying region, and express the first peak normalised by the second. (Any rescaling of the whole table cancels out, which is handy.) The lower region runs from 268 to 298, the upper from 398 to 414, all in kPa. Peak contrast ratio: 1.05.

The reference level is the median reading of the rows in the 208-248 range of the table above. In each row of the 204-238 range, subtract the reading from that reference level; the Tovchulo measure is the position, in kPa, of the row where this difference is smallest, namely 216.0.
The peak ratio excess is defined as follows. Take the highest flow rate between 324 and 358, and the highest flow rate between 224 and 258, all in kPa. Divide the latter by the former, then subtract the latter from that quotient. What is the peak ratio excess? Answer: -128.6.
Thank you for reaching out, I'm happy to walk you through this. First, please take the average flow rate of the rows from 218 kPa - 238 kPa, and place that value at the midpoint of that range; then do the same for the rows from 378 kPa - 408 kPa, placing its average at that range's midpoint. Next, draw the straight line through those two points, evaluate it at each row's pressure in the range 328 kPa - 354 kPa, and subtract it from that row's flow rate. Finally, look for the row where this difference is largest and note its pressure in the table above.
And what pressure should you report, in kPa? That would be 341.0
